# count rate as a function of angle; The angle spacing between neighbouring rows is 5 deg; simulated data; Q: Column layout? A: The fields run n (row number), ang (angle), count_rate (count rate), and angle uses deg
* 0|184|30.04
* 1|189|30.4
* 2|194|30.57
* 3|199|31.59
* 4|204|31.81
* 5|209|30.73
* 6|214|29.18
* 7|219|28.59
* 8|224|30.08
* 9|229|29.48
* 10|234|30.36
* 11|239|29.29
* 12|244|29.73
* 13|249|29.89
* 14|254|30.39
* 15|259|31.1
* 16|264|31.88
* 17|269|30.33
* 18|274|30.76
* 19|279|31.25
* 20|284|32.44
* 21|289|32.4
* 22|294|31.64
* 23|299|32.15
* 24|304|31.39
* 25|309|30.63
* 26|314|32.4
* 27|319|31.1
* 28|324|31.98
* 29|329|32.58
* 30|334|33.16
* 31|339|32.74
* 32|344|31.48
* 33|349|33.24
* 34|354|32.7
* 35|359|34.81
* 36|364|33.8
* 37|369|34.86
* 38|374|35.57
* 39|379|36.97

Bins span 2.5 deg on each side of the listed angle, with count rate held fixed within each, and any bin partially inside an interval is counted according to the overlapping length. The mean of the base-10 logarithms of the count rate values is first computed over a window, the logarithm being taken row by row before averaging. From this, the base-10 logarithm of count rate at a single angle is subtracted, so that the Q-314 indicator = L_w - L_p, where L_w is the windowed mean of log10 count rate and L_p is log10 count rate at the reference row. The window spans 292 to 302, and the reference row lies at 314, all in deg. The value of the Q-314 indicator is -0.01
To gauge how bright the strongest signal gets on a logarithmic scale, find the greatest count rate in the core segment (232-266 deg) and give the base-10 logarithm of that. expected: 1.50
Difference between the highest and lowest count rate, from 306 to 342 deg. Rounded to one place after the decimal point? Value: 2.5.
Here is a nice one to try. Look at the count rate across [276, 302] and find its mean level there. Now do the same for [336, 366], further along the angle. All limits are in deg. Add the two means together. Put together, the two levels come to 65.1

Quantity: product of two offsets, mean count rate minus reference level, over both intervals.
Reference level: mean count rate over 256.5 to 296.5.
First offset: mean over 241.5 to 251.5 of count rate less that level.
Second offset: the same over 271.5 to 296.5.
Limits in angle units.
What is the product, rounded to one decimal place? -0.4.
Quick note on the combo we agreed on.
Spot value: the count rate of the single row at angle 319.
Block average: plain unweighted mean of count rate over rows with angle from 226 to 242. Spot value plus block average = 60.8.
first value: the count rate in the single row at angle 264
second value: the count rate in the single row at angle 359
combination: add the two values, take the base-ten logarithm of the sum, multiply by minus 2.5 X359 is -4.56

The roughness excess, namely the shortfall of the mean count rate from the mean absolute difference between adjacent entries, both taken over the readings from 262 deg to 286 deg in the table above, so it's -30.4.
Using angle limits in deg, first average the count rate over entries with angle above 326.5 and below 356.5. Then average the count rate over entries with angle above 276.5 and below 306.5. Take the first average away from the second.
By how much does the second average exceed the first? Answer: -0.8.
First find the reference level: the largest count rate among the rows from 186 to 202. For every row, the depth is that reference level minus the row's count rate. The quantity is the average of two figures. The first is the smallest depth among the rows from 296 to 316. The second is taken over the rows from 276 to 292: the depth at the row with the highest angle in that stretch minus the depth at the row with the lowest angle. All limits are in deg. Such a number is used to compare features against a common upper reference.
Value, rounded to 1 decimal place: -1.0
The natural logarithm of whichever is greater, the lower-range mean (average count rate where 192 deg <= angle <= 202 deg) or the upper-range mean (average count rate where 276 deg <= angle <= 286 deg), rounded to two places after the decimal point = 3.46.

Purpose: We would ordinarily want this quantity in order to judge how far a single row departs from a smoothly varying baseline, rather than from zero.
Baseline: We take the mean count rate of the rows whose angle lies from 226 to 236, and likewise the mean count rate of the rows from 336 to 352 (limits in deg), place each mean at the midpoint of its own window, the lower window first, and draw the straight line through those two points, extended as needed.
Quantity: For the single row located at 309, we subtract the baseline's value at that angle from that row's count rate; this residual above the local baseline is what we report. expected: -1.1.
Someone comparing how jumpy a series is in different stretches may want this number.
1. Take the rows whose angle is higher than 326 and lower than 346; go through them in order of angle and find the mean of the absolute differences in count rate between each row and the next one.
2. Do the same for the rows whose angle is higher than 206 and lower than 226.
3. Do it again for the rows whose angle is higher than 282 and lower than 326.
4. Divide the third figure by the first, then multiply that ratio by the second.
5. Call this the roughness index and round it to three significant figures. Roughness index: 1.36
